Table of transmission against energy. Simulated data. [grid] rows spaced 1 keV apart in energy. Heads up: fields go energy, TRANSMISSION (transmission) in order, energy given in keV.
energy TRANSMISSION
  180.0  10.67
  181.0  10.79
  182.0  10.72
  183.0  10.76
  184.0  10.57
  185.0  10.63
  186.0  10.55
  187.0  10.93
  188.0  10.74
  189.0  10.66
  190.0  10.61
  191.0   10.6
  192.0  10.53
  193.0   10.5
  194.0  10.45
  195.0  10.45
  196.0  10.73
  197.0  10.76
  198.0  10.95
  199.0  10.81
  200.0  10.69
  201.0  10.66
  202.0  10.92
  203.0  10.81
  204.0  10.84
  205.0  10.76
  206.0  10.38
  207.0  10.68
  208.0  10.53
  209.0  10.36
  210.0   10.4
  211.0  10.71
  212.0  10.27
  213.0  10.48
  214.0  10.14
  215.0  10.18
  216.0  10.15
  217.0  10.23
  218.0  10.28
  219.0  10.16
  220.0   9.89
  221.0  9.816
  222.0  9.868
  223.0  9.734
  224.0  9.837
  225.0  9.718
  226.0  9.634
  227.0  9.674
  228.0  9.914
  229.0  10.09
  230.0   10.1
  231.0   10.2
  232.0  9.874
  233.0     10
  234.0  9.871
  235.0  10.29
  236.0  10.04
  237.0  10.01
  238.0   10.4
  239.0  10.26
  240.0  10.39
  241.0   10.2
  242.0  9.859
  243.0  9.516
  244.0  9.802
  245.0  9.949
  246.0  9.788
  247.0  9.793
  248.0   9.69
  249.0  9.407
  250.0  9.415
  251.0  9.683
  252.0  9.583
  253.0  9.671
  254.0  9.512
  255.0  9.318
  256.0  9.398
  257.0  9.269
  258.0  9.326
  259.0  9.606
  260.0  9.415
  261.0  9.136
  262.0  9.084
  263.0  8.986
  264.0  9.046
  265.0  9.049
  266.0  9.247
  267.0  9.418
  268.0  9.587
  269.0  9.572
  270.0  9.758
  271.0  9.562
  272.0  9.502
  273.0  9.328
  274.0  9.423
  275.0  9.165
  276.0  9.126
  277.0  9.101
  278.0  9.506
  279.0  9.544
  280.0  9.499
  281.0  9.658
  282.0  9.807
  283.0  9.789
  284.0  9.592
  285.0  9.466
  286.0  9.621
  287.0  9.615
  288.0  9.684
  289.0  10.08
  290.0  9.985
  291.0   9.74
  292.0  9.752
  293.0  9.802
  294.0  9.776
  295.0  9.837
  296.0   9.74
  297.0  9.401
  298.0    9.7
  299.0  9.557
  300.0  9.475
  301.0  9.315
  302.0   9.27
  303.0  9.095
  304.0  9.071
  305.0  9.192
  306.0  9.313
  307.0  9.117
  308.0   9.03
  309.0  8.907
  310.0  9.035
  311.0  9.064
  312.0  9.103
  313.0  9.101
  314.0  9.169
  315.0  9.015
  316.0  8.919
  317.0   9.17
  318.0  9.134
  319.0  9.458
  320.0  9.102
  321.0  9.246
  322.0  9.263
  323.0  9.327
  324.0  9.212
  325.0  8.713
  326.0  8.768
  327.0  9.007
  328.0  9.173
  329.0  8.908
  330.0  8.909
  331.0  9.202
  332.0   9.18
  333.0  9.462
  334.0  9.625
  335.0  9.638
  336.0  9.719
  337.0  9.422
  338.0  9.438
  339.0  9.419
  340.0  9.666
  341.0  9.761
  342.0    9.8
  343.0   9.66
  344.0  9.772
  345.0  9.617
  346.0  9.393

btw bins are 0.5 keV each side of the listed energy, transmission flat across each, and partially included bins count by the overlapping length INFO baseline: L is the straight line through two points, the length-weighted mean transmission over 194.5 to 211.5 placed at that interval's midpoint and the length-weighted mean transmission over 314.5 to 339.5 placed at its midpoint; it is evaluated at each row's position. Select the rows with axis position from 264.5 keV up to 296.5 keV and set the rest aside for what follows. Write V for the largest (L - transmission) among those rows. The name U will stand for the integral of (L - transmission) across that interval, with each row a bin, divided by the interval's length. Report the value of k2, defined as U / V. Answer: 0.21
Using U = 0.19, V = 0.90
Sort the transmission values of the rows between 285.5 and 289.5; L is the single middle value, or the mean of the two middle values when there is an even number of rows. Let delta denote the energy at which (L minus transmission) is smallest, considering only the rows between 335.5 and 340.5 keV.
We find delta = 336.0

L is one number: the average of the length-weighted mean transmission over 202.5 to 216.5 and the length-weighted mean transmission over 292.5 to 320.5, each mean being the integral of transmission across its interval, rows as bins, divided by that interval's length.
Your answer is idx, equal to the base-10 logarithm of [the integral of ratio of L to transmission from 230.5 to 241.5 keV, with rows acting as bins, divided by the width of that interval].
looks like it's -0.011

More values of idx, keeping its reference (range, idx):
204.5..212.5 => -0.027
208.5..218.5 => -0.019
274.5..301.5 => 0.013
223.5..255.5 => 0.001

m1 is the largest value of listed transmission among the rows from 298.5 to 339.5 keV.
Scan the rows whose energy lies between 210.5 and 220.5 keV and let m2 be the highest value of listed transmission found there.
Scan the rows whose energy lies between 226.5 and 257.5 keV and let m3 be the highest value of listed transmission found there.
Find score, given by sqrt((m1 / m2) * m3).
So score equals 3.07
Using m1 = 9.719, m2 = 10.71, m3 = 10.4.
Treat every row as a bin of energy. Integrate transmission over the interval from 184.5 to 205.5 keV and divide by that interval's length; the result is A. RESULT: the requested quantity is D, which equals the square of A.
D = 114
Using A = 10.7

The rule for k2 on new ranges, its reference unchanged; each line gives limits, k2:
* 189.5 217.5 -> 0.27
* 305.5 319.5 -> 0.53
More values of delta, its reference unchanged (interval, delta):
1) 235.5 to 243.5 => 238.0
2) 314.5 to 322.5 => 319.0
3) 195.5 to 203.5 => 198.0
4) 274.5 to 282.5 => 282.0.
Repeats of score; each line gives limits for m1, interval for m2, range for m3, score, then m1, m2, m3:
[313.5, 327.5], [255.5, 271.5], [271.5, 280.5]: 3.04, 9.458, 9.758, 9.544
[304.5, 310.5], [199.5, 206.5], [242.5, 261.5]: 2.91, 9.313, 10.92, 9.949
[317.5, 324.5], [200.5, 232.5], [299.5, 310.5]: 2.86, 9.458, 10.92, 9.475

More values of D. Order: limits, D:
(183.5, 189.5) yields 114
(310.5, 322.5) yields 84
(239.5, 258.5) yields 93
